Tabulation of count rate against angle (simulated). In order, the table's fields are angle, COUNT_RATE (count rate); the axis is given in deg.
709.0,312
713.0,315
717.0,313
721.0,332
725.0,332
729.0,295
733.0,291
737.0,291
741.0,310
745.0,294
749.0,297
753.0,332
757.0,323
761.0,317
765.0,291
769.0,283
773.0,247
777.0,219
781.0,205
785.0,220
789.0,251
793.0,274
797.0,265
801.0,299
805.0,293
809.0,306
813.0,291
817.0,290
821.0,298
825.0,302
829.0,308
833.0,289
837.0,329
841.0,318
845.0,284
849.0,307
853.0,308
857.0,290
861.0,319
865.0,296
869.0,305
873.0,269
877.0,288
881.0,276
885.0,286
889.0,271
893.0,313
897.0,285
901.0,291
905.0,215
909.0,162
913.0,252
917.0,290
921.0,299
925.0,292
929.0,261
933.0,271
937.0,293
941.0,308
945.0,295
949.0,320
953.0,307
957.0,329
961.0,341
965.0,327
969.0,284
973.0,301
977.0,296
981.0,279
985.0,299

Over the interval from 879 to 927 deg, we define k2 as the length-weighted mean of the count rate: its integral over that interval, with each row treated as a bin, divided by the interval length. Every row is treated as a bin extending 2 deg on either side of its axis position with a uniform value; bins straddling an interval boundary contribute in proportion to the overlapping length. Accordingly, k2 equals 269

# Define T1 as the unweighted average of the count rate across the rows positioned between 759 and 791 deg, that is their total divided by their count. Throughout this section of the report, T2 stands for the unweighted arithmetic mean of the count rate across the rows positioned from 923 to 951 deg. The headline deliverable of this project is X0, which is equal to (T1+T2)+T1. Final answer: 800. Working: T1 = 254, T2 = 291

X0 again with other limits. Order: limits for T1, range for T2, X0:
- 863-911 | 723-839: 830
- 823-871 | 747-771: 916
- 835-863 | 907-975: 906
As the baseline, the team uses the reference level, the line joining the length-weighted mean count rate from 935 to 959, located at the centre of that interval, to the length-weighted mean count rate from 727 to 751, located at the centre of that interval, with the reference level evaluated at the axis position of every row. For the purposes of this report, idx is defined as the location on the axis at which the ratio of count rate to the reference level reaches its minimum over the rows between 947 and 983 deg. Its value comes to 981.0 deg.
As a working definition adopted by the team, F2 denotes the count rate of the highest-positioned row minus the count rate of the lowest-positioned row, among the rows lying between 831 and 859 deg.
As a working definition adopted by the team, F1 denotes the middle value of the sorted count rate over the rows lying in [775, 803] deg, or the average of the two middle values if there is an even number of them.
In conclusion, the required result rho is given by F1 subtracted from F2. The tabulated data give -250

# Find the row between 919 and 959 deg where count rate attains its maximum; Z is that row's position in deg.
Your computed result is 957.0 deg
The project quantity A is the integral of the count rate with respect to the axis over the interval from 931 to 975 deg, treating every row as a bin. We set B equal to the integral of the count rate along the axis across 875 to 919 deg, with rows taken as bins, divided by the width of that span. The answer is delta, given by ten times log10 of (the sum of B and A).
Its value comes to 41.4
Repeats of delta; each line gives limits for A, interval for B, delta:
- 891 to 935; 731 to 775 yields 40.8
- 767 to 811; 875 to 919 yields 40.7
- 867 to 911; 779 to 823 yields 40.8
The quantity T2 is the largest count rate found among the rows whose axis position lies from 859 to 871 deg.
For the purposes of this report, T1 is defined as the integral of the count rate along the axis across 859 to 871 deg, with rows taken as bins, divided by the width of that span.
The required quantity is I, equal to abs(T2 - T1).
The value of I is 12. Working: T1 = 307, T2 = 319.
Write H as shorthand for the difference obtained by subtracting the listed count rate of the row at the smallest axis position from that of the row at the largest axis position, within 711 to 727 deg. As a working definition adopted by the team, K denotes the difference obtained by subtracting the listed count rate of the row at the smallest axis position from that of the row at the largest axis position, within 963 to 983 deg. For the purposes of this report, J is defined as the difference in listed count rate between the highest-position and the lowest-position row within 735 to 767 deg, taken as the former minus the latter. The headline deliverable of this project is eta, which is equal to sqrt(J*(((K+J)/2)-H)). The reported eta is 0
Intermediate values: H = 17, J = 0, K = -48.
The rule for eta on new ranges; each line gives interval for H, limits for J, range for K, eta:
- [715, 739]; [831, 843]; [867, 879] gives 28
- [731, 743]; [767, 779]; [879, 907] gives 72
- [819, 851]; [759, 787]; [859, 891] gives 89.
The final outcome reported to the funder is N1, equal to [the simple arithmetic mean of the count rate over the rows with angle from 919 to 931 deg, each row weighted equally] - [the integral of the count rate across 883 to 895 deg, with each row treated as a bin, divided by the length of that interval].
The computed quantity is -6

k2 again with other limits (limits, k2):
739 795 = 276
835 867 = 306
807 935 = 286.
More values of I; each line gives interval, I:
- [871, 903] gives 28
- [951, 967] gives 15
